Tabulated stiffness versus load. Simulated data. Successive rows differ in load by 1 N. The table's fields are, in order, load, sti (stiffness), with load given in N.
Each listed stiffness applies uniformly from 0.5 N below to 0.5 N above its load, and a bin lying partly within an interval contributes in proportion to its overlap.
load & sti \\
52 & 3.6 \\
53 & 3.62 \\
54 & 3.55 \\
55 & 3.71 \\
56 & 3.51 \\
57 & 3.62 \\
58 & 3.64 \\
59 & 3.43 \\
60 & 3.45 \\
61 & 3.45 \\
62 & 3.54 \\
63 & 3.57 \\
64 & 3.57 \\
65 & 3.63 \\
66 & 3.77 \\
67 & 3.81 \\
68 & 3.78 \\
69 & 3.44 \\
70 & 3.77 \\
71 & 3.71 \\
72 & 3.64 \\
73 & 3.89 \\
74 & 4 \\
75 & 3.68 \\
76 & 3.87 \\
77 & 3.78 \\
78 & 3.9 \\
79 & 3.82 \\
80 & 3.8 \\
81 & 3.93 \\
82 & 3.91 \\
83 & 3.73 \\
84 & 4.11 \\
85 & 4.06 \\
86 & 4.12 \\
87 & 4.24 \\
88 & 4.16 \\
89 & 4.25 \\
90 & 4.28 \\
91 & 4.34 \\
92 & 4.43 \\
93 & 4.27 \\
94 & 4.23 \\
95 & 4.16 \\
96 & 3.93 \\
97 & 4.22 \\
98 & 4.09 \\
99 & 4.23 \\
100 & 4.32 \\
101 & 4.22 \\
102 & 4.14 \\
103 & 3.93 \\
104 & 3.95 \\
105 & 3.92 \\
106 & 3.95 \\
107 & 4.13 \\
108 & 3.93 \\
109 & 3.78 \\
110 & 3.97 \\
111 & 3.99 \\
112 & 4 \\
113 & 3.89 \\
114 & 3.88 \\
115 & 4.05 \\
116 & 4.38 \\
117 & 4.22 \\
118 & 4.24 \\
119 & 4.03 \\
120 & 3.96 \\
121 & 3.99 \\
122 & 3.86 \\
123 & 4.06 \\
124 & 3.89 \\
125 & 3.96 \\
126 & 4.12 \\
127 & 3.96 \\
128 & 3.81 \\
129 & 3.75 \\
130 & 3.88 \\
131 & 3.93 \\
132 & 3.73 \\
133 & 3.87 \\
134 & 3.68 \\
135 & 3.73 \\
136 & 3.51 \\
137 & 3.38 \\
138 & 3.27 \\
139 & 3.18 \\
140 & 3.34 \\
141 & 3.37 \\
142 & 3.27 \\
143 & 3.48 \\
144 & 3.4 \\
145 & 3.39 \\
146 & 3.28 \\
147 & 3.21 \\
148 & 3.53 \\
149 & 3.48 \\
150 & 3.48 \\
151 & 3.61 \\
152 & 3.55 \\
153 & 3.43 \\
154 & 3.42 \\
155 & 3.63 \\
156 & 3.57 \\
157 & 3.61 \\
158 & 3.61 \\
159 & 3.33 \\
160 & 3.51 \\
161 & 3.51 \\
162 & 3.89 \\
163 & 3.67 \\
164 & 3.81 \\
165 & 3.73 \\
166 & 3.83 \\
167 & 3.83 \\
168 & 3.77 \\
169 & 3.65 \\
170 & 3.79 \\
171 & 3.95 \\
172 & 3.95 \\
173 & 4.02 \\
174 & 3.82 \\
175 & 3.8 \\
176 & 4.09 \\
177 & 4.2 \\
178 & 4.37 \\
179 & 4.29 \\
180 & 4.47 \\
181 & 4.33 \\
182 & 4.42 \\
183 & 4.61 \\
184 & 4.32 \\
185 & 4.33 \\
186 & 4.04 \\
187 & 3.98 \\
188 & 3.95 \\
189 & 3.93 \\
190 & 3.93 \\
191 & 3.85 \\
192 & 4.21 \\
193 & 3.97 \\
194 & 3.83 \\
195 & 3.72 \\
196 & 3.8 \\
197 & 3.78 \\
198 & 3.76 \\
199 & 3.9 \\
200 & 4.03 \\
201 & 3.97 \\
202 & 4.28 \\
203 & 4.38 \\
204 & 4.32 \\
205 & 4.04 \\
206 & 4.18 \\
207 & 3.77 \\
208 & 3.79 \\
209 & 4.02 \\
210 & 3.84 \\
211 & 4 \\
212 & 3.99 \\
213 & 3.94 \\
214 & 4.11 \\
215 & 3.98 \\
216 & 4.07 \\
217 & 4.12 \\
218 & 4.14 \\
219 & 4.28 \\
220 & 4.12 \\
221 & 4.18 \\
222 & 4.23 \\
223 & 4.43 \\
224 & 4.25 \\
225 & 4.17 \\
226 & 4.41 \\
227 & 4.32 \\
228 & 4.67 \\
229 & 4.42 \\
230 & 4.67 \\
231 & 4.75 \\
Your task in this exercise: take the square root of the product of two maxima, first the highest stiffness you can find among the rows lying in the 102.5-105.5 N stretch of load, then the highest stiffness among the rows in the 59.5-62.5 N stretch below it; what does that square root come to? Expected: 3.74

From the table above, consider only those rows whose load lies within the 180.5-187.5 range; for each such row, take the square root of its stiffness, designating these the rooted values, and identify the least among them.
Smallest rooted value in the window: 1.99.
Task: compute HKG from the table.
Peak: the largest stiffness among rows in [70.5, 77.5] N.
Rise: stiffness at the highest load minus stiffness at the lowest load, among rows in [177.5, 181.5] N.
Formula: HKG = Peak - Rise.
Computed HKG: 4.0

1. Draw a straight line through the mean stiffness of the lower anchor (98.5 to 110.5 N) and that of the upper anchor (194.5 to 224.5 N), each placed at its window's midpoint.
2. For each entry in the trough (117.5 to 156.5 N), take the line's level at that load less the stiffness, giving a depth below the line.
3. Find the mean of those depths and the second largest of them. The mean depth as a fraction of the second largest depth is 0.5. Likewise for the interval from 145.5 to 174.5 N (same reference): 0.5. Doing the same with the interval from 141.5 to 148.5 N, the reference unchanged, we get 0.9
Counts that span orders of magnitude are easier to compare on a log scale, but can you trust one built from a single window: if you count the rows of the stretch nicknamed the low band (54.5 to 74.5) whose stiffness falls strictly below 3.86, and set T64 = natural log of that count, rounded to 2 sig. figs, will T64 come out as 2.9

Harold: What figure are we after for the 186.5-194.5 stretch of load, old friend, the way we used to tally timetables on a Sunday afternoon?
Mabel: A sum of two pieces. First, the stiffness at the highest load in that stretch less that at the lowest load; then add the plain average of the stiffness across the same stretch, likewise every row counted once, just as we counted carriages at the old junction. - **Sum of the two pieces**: 3.8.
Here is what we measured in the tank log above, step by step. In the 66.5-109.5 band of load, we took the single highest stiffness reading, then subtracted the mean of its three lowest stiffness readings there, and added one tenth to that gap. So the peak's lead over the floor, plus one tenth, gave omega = 0.94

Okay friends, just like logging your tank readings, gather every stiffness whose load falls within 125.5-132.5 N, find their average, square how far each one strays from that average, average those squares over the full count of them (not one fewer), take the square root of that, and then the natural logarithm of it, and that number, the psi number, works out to -2.1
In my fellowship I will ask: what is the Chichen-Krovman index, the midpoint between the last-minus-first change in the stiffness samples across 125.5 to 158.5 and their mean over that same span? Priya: 1.5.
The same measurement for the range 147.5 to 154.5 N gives 1.7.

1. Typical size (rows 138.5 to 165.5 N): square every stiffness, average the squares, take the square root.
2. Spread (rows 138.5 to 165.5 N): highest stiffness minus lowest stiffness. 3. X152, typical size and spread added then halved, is 2.1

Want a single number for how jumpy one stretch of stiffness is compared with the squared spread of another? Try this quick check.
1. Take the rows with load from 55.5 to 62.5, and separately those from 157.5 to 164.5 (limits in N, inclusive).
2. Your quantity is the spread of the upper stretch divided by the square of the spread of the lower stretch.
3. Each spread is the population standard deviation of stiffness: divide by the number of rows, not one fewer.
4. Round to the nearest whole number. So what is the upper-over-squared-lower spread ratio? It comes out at 29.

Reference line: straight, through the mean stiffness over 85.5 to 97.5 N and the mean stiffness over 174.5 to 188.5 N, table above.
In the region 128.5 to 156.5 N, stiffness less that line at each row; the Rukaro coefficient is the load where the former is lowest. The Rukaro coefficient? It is 139 N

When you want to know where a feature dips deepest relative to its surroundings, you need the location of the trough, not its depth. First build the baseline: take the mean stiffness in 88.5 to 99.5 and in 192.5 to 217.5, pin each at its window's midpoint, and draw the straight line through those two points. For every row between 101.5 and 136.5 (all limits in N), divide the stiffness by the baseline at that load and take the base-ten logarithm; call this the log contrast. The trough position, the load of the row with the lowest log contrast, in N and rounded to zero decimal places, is 136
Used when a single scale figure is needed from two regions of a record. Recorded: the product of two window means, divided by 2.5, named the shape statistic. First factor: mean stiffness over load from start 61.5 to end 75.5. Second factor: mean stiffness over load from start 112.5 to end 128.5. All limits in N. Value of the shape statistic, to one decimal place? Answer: 5.9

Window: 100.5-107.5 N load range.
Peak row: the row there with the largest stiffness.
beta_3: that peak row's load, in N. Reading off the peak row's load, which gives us 101 N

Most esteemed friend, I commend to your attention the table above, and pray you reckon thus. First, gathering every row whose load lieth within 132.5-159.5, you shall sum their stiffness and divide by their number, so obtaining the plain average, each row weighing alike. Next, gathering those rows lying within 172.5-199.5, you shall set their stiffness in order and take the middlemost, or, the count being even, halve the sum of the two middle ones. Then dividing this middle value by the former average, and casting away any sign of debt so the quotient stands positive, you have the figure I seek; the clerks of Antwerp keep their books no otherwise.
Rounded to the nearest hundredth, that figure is 1.15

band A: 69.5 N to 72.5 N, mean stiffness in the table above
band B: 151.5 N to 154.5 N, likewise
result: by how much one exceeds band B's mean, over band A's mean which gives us -0.67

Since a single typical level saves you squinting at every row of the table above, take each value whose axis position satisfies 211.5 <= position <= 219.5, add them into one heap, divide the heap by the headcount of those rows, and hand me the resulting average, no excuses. 4.1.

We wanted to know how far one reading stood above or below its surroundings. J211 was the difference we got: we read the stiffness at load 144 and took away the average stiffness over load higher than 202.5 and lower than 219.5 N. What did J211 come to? -0.66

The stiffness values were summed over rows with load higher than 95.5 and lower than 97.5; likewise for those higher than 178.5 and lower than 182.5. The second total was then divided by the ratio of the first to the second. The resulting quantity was 38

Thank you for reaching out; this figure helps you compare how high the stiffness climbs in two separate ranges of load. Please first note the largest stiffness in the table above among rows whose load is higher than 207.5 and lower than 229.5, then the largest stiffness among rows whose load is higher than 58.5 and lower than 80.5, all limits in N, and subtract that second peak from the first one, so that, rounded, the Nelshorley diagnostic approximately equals 0.7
